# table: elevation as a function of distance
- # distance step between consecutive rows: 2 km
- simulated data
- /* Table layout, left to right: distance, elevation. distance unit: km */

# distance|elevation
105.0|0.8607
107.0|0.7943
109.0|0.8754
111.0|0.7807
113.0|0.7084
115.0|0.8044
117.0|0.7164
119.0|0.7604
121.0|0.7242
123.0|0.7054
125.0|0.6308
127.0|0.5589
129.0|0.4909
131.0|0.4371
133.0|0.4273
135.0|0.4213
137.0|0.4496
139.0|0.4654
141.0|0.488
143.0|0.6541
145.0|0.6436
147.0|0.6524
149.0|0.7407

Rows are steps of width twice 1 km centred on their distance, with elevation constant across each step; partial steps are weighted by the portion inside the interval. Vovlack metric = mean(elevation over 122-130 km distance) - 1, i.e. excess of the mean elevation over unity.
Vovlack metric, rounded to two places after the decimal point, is -0.40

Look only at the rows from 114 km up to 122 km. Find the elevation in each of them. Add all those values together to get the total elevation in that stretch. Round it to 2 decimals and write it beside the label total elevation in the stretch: 3.01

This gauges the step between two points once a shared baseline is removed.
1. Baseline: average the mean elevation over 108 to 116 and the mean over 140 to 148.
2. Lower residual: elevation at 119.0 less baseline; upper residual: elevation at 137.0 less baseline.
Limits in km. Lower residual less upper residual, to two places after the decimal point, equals 0.31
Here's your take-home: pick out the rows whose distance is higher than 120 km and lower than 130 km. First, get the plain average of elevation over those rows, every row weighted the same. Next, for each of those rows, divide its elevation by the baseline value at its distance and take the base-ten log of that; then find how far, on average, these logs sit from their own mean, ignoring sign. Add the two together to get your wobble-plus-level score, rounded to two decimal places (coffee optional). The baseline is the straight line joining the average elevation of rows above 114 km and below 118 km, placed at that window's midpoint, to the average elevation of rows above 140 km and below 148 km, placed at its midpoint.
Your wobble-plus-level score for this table 0.67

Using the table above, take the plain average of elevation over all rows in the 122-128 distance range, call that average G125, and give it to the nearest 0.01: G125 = 0.63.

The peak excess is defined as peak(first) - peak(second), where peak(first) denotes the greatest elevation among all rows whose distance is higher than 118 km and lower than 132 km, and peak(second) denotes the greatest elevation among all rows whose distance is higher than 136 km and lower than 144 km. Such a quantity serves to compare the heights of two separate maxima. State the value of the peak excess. 0.11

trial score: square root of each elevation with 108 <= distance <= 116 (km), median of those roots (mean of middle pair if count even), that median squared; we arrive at 0.79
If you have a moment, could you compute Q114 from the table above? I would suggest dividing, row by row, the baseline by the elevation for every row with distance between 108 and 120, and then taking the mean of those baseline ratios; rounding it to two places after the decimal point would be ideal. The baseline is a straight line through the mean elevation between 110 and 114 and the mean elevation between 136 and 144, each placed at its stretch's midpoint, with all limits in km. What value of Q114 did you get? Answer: 0.94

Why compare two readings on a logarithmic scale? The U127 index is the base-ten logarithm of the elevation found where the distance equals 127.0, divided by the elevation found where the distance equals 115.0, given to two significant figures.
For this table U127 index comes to -0.16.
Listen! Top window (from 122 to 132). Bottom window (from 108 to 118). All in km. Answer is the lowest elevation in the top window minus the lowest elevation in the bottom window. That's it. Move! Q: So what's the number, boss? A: -0.271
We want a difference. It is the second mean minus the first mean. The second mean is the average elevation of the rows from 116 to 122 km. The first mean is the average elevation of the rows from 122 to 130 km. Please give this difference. 0.14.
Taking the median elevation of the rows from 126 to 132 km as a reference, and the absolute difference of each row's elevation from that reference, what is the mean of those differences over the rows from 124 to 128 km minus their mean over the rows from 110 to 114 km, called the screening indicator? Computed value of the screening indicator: -0.15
